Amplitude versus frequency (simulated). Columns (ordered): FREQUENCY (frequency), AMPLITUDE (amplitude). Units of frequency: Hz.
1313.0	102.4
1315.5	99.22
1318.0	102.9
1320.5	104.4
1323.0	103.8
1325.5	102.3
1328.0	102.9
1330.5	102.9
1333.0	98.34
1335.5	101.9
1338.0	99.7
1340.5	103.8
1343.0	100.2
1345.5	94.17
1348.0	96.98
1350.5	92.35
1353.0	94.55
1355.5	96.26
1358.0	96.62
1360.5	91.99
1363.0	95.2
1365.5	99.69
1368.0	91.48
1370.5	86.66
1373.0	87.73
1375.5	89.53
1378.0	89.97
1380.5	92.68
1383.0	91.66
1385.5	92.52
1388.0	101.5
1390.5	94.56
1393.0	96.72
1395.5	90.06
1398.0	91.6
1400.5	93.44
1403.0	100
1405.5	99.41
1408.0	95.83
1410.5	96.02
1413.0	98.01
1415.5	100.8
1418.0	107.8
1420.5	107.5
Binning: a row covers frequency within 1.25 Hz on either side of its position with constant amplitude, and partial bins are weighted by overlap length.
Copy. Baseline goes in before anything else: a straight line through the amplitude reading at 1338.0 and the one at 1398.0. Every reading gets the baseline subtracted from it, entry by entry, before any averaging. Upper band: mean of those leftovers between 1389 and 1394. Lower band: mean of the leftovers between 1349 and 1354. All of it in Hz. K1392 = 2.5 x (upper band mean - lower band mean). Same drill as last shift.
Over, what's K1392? 19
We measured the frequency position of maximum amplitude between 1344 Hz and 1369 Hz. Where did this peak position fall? 1365.5 Hz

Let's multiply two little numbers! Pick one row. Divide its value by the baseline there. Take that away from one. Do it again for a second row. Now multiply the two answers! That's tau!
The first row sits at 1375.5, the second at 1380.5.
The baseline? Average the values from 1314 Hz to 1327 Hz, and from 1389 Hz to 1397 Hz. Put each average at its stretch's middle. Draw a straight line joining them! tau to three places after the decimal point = 0.002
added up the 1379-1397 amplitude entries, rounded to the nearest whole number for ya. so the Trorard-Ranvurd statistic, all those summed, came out 660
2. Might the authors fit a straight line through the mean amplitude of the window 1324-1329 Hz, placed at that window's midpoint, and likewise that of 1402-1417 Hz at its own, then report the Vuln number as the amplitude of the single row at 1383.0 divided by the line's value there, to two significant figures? 0.92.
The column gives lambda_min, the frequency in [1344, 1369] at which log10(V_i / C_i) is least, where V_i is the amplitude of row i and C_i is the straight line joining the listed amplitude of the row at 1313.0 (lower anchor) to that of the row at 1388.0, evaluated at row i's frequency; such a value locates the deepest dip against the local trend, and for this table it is 1368.0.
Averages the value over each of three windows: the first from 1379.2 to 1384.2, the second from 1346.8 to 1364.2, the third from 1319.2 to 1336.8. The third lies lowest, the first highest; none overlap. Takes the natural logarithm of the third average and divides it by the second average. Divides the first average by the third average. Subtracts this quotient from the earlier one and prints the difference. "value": -0.852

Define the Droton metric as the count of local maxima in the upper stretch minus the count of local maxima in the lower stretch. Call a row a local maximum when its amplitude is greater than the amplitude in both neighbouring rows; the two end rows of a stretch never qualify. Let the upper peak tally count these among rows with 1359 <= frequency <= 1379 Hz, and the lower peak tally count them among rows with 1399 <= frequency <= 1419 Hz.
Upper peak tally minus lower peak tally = 0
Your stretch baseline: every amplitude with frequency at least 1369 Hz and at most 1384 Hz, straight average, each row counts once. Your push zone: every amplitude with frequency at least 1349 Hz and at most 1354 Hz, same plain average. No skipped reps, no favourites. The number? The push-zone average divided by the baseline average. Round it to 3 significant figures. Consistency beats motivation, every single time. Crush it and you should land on 1.04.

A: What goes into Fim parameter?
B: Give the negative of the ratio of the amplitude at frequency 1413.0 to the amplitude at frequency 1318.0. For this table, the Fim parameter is -0.95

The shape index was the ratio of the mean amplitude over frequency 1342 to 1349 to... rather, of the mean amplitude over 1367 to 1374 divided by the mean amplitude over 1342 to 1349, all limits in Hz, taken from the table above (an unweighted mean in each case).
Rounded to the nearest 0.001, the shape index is 0.913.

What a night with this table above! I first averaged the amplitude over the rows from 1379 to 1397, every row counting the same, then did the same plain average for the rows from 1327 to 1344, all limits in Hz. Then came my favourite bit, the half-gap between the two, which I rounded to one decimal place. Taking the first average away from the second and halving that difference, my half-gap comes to 3.6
